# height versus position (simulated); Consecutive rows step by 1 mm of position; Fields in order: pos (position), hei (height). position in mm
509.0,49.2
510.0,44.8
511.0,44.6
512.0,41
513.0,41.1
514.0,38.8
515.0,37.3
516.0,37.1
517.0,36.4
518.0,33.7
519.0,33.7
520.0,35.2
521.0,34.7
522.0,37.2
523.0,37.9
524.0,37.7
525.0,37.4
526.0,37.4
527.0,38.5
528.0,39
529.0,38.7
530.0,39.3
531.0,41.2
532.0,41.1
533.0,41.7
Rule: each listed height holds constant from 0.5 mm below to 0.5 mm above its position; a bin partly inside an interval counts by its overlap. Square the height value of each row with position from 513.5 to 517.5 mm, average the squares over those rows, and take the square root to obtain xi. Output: 37.4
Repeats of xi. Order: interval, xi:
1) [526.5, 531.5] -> 39.4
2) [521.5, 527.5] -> 37.7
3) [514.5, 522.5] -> 35.7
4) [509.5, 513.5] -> 42.9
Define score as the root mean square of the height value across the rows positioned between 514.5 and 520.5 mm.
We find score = 36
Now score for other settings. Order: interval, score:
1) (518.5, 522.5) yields 35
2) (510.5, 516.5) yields 40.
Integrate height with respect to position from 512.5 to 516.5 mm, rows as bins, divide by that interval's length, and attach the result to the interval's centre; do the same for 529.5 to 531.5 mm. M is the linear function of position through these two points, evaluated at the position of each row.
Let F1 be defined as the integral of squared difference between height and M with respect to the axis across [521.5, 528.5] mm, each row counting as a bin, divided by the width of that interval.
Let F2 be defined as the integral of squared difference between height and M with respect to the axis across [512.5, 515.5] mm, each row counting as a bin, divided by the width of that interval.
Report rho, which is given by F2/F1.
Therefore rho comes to 0.9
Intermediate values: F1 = 3.5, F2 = 3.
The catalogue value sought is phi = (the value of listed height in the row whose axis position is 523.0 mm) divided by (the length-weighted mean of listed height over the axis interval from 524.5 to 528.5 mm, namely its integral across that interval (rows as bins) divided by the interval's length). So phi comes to 1.00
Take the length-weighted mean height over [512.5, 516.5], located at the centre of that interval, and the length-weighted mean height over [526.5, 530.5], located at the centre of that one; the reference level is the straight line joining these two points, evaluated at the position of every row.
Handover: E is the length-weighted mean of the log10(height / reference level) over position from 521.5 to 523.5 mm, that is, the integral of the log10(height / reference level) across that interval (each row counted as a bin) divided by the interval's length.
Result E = -0.014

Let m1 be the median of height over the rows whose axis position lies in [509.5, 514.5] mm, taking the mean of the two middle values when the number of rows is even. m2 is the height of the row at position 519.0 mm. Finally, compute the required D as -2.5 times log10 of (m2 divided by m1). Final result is 0.22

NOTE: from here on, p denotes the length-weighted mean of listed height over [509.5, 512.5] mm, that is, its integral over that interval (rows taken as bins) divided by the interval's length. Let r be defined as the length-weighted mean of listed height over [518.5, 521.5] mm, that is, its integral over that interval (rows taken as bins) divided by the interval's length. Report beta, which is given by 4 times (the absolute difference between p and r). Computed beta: 36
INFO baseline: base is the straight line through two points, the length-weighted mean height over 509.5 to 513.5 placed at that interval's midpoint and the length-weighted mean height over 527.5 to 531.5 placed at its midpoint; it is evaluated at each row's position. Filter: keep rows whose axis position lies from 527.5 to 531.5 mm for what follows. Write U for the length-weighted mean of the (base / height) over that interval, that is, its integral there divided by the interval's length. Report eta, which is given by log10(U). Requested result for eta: 0.00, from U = 1.00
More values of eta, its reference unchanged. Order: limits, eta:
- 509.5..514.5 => 0.01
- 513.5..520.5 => 0.07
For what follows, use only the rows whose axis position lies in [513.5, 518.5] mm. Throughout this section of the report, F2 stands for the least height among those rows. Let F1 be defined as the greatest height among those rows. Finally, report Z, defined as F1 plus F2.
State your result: 72.5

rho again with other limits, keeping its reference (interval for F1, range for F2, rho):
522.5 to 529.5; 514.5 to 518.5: 3.1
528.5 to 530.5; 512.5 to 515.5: 2.2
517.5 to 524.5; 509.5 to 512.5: 2.1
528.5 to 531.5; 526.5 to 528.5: 1.2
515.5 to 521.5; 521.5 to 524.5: 0.2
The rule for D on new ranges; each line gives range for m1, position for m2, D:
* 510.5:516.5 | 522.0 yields 0.08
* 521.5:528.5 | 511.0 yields -0.18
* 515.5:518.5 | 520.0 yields 0.04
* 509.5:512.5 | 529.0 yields 0.15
